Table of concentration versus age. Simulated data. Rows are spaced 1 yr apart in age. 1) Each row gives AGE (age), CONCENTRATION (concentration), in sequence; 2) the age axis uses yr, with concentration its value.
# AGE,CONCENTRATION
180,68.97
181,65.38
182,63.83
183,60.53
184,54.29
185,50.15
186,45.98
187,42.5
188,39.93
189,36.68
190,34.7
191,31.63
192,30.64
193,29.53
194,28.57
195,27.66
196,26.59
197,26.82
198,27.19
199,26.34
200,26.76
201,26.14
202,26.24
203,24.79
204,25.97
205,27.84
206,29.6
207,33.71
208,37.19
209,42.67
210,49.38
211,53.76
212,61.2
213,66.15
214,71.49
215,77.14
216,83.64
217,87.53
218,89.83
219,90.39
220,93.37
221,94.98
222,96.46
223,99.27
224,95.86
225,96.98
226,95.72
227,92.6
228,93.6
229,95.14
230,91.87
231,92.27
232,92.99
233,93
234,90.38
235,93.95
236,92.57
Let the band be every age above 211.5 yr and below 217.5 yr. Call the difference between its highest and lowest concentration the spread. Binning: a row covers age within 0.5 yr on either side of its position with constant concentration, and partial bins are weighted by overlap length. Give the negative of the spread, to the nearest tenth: -26.3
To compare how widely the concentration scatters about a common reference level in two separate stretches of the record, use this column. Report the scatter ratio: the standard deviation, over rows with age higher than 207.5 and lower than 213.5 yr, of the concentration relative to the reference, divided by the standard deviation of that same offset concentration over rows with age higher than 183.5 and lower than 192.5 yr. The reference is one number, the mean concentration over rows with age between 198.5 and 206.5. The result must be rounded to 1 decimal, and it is 1.3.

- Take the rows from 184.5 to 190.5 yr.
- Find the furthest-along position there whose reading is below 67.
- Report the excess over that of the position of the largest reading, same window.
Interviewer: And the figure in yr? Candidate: -5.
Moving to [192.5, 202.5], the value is -9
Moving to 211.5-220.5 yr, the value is 7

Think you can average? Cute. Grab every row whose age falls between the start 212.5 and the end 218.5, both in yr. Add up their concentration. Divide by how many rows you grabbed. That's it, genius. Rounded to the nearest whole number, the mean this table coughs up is 79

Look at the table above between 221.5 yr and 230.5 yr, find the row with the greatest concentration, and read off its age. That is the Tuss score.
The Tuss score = 223 yr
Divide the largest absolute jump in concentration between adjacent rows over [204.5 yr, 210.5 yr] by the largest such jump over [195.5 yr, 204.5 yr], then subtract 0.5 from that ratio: 4.1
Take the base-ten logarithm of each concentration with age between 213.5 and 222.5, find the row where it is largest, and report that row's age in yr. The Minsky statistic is 222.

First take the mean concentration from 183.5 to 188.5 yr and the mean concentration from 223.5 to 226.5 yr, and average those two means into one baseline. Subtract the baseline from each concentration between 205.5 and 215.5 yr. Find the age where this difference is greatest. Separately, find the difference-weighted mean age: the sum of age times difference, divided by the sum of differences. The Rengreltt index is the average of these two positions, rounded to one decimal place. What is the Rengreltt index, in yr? 211.6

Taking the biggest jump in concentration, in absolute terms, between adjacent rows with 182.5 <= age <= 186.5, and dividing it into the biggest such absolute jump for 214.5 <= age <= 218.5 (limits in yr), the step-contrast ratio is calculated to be 1.04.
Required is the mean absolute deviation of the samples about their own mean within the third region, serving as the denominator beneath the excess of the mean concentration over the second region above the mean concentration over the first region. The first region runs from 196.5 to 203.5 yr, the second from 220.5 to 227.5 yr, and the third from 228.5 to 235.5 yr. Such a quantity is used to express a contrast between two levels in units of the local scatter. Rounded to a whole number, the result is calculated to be 63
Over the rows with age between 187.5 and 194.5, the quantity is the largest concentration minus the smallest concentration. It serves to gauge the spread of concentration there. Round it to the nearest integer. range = 11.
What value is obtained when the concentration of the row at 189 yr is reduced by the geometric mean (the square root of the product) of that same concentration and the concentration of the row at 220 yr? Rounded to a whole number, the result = -22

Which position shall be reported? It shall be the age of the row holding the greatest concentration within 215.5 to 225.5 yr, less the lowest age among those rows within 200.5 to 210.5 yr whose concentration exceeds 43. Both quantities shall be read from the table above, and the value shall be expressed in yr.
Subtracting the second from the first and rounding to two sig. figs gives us 13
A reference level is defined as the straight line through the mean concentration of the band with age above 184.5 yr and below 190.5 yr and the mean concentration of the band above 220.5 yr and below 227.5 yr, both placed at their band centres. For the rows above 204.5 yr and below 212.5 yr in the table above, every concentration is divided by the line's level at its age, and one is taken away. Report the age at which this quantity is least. 205 yr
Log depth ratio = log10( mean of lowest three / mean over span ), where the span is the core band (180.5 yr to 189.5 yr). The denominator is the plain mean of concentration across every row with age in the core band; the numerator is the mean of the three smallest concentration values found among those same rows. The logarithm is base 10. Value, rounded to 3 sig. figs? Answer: -0.109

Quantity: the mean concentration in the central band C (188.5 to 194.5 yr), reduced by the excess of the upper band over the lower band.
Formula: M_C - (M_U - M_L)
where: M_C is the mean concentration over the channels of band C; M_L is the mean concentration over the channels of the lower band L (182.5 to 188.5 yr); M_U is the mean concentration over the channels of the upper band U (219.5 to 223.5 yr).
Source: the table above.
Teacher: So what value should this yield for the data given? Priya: -15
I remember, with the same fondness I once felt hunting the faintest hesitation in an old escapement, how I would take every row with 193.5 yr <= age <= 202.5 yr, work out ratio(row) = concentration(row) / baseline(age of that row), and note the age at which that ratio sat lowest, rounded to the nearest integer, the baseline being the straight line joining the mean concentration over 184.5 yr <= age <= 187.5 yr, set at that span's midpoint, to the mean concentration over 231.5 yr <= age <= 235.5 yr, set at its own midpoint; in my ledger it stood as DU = 202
